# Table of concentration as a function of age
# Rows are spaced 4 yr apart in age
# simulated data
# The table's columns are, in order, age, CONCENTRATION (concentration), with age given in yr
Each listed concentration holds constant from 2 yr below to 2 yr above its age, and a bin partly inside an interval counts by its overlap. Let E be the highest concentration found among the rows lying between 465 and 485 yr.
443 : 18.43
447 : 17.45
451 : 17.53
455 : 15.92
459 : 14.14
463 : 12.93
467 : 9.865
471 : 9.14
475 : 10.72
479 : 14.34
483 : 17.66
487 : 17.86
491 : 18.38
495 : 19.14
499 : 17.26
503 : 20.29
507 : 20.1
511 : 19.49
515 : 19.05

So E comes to 17.66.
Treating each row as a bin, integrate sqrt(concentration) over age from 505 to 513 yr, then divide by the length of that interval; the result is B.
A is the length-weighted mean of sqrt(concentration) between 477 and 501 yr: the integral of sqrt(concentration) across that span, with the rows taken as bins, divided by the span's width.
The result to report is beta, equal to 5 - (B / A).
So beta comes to 3.93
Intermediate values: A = 4.17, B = 4.4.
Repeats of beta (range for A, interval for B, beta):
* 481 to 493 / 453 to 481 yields 4.17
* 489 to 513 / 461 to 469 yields 4.23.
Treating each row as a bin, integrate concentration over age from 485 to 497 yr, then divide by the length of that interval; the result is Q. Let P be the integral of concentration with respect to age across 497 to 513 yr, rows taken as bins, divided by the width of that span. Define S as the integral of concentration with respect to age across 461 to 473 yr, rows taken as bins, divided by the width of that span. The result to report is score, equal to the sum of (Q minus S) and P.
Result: 27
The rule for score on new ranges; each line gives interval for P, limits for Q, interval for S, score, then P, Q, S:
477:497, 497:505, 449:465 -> 21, 17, 18.8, 15.1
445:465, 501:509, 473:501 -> 19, 16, 20.2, 16.5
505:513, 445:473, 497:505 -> 15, 20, 13.9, 18.8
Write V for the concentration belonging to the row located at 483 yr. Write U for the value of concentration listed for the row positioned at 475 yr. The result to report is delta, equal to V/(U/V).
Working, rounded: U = 10.72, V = 17.66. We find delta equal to 29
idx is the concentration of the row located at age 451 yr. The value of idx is 17.53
